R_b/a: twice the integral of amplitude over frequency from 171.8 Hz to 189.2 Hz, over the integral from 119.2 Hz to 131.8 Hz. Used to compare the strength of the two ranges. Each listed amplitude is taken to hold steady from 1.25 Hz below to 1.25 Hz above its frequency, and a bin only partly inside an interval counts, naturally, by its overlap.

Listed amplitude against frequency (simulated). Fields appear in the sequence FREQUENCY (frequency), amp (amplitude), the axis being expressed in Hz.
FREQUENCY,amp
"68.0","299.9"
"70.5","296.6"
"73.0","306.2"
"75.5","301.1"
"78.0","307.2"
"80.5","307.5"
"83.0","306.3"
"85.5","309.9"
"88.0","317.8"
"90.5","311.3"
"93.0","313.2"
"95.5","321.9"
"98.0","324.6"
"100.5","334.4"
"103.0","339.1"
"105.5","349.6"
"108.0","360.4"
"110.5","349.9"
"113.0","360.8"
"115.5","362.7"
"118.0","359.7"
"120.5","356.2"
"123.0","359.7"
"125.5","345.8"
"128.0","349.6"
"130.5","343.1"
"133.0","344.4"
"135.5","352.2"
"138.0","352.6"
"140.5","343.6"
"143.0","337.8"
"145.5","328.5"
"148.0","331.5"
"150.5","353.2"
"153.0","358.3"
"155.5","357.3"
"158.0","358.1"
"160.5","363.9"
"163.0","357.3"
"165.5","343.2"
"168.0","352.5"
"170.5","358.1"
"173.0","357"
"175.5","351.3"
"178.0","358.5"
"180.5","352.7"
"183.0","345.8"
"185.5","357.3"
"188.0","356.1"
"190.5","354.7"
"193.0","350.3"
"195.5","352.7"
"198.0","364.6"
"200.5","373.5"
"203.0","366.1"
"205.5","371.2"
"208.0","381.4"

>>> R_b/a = 2.8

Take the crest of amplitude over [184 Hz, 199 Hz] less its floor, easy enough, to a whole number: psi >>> 14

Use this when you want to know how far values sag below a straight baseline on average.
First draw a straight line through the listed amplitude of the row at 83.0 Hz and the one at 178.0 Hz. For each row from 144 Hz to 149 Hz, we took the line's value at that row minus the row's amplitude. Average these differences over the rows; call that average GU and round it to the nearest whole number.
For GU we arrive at 11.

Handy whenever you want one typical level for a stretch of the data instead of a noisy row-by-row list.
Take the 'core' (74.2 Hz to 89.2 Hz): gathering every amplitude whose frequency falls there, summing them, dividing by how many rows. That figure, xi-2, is 308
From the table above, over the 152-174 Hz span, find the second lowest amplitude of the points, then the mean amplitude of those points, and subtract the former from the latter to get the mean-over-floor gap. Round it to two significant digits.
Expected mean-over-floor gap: 3.7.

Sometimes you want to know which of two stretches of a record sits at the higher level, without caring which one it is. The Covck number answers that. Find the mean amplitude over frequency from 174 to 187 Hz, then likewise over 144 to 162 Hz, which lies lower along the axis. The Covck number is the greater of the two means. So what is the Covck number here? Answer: 353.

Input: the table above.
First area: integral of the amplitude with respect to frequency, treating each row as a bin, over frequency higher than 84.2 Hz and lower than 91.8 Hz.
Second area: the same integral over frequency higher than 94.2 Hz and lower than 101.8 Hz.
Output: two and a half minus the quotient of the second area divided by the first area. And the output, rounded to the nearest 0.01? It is 1.46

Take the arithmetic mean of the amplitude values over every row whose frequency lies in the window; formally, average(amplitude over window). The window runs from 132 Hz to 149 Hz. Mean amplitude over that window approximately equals 342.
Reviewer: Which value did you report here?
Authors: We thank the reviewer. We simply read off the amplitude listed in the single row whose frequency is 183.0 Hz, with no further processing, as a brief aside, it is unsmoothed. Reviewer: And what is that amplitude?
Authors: 345.8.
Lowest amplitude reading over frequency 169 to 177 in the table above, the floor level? 351.3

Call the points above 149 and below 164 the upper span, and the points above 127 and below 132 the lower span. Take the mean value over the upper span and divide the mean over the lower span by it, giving 0.97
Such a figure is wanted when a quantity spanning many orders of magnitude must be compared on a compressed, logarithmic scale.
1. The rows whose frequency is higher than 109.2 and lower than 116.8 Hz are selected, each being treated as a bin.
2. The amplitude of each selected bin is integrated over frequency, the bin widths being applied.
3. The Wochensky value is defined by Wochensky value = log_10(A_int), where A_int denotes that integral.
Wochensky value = 3.43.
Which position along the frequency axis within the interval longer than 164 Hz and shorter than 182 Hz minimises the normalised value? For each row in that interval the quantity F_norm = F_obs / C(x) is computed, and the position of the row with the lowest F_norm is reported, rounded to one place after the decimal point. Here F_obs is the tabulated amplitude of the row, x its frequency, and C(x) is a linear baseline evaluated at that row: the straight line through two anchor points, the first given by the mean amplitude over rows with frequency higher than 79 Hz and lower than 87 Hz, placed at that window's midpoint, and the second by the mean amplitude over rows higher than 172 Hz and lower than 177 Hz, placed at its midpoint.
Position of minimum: 165.5 Hz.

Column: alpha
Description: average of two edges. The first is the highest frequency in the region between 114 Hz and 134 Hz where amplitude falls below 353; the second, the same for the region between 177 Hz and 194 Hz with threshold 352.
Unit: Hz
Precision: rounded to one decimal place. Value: 163.0 Hz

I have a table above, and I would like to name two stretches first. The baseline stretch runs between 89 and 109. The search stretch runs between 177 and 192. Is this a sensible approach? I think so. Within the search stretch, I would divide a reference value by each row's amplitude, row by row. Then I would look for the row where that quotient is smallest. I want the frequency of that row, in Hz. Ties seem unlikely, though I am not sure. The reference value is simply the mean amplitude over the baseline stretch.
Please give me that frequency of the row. 178.0 Hz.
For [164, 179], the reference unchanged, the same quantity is 178.0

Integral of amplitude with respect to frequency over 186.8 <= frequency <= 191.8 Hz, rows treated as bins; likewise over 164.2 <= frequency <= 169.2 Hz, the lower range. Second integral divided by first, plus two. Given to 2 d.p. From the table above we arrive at 2.98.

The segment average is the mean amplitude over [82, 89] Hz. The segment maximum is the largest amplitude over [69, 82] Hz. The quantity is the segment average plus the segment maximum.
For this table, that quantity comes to 619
